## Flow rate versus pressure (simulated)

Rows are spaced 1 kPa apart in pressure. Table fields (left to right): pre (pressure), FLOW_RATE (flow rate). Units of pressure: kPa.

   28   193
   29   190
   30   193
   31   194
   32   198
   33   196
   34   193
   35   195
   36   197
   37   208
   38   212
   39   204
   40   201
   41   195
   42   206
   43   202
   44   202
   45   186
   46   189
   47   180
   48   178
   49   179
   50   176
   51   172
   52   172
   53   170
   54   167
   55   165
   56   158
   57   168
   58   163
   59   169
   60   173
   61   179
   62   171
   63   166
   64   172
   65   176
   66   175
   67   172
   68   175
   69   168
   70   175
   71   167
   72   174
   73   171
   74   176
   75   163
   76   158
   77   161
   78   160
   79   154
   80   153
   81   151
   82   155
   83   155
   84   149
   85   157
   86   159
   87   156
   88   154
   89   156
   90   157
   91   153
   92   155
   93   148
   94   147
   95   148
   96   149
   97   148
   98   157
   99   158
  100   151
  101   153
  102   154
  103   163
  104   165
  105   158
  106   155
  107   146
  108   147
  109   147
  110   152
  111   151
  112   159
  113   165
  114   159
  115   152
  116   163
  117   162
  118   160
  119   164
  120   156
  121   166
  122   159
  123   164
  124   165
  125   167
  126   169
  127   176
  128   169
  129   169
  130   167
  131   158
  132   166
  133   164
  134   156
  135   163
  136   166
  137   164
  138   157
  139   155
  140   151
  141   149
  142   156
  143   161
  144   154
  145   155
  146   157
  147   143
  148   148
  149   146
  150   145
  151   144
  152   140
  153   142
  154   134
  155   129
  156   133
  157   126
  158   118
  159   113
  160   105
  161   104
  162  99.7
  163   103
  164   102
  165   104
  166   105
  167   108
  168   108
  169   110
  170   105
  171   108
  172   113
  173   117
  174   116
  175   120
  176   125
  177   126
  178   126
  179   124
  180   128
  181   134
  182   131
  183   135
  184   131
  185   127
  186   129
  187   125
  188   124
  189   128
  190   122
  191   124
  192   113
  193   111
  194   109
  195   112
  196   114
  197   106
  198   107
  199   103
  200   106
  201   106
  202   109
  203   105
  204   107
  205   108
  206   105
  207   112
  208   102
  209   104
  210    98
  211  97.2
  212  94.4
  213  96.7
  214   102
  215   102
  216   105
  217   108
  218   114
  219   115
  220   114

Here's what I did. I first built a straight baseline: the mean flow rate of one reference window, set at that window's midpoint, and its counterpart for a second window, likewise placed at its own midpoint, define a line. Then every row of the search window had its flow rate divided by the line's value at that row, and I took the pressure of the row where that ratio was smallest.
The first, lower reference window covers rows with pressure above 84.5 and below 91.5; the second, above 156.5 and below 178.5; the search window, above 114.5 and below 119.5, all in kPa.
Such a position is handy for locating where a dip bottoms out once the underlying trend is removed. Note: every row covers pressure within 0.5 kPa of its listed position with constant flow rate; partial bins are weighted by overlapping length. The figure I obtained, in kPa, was 115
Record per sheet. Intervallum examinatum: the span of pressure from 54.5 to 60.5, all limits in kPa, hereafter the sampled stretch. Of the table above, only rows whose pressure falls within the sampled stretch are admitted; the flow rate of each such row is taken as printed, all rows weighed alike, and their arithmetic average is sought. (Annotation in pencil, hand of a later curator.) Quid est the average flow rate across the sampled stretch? 166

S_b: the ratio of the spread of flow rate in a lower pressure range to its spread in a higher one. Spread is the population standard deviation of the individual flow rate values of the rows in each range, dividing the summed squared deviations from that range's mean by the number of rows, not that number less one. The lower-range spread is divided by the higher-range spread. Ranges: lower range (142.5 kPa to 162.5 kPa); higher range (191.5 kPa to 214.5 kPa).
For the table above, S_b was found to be 3.4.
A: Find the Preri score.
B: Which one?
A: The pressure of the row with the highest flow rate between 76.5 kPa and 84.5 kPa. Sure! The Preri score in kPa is 77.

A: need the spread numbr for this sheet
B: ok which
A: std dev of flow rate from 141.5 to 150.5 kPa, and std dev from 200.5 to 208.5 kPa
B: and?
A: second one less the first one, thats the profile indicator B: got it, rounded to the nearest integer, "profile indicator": -3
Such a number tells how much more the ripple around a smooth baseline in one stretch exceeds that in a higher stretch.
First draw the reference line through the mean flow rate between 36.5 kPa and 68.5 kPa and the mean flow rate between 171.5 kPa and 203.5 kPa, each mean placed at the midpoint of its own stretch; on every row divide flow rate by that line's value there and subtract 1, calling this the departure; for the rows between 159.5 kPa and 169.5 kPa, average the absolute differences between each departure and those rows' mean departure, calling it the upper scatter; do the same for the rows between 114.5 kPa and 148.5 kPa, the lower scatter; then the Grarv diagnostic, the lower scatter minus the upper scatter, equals 0.01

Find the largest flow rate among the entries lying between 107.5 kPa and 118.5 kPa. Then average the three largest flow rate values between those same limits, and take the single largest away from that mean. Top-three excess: -1.7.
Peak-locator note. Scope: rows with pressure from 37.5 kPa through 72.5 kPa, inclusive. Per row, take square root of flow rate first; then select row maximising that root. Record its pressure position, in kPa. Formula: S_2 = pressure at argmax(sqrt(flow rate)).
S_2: 38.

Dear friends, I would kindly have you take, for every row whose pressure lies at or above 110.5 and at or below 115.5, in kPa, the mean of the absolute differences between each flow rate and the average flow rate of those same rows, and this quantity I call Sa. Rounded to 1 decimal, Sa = 4.6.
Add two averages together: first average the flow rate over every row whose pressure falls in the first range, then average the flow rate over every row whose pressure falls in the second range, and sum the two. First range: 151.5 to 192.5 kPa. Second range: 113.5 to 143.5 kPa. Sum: 282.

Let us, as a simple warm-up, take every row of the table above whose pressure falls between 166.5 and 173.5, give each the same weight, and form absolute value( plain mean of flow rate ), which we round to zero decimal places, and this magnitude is 110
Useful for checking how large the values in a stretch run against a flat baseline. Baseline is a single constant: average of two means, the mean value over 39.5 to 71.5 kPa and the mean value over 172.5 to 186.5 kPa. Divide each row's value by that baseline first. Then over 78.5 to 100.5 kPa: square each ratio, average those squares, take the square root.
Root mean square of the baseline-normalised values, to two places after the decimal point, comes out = 1.01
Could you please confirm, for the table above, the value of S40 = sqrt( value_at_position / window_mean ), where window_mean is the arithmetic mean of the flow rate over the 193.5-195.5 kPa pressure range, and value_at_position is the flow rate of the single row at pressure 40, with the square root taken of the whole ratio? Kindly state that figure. 1.35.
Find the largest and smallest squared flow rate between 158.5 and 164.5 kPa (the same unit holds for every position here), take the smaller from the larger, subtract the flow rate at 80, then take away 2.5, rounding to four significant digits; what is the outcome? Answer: 2673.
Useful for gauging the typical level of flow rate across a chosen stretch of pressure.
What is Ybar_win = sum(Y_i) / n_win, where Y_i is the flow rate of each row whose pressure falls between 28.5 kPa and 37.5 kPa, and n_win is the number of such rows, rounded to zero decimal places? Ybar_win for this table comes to 196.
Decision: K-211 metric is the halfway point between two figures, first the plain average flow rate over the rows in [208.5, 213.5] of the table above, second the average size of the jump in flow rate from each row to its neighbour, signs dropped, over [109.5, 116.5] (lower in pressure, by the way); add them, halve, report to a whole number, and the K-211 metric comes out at 52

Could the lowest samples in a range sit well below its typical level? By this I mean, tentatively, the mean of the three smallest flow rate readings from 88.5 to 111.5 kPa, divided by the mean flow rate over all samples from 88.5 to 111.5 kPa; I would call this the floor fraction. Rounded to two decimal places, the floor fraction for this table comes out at 0.96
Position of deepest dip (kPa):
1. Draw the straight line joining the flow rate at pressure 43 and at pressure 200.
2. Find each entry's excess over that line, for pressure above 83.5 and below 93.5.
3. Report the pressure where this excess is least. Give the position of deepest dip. 84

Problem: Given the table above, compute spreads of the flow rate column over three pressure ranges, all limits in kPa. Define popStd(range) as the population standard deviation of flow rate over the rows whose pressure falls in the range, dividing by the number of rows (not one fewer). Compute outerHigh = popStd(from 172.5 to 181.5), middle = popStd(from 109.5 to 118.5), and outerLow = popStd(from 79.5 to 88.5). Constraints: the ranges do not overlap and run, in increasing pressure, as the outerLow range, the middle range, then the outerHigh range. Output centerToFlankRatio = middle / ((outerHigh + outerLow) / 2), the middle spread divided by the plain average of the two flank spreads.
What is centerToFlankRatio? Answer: 1.20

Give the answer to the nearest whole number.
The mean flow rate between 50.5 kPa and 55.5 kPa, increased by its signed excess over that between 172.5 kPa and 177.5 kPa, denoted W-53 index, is 218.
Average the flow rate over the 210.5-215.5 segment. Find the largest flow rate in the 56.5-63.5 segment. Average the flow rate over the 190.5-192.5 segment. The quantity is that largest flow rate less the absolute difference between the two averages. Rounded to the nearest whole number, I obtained 159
